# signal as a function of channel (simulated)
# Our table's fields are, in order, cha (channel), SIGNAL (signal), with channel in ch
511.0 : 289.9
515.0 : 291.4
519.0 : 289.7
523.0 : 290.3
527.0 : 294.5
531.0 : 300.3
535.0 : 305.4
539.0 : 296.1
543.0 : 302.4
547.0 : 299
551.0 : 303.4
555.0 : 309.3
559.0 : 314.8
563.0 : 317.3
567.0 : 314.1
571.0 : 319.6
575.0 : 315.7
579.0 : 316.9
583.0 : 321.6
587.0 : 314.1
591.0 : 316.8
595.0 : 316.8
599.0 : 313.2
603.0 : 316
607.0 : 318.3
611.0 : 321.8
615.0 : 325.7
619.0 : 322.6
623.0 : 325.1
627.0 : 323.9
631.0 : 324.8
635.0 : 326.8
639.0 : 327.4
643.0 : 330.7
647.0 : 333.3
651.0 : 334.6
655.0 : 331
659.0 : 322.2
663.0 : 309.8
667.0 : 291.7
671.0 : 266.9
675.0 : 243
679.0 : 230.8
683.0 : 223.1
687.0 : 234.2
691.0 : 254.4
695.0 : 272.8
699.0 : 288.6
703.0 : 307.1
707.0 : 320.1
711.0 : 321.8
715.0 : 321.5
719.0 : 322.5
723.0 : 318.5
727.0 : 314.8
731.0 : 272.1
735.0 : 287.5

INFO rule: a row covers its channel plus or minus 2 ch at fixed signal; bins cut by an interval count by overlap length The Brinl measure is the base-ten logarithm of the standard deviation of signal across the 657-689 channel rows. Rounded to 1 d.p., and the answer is 1.6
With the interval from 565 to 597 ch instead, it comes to 0.4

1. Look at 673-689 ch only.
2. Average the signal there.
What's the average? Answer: 233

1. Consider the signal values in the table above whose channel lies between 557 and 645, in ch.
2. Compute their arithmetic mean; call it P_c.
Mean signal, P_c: 320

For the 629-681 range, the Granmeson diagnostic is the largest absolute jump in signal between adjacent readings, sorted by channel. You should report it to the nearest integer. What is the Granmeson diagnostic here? 25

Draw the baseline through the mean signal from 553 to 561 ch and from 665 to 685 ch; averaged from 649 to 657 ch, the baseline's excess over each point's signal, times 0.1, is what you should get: -7.0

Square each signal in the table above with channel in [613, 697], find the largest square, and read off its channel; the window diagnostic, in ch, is 651.0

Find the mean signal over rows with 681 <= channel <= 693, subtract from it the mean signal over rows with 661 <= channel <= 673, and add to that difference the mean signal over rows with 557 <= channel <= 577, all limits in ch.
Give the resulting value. 264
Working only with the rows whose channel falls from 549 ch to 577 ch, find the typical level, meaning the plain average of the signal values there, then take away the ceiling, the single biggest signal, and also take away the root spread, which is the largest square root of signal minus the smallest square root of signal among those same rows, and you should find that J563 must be -6.6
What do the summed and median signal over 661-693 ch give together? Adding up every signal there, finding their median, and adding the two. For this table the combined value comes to 2303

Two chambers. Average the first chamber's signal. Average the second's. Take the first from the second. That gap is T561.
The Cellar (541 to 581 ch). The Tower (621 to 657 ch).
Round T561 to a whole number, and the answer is 17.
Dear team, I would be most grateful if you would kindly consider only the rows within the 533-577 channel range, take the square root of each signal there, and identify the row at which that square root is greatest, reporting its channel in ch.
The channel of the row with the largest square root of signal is 571.0 ch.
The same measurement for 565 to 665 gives 651.0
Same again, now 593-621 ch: 615.0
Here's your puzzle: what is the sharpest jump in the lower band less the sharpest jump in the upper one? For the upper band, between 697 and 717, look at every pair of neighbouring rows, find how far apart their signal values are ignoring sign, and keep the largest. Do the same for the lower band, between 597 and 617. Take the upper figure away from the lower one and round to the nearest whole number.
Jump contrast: -15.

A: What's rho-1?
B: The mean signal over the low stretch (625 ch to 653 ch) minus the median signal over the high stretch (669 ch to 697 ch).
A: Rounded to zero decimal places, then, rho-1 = 86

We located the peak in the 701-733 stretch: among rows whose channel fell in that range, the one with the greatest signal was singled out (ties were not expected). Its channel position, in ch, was 719.0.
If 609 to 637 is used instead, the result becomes 635.0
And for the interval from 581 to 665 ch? 651.0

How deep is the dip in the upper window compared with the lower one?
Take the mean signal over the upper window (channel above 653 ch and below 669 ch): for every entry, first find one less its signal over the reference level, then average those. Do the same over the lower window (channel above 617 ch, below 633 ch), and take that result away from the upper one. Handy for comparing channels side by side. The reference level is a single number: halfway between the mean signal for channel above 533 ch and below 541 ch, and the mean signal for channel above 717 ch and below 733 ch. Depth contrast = 0.03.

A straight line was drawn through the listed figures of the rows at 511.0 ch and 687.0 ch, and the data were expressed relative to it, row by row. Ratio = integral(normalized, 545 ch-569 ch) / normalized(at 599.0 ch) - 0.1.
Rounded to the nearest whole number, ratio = 22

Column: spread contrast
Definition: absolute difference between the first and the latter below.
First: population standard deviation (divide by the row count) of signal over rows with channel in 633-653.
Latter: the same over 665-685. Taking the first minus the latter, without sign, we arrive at 22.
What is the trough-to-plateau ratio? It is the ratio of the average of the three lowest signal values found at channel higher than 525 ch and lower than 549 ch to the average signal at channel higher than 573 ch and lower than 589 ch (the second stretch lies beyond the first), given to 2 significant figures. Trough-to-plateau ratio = 0.94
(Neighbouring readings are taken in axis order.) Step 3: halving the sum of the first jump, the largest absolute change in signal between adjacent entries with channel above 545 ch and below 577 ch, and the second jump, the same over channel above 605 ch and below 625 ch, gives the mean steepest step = 4.9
